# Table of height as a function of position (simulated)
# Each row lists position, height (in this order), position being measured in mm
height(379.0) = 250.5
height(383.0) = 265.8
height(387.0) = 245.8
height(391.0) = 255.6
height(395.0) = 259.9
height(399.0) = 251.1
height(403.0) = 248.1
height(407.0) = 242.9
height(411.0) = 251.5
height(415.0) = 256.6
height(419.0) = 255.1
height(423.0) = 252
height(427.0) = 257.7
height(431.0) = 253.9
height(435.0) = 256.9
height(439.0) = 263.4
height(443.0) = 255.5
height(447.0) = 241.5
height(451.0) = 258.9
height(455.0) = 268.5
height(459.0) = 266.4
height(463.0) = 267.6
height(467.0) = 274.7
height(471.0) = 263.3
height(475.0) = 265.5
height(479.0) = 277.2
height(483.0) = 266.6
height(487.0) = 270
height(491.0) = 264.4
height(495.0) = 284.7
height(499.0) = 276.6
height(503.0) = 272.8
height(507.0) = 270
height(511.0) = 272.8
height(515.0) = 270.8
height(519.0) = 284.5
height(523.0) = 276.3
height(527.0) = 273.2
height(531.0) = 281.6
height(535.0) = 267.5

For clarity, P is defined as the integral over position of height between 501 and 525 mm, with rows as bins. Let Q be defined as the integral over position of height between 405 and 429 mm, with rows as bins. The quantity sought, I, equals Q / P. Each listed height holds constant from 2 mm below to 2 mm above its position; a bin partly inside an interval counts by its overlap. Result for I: 0.92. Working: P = 6589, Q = 6063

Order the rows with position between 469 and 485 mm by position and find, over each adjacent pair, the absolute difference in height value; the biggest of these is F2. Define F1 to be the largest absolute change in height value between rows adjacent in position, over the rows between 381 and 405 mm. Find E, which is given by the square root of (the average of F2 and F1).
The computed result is 3.98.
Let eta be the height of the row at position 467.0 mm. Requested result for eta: 274.7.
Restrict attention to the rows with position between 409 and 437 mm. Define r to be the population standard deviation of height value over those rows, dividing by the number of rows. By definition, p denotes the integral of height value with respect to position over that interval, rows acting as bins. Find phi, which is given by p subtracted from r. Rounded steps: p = 7135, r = 2.3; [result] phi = -7133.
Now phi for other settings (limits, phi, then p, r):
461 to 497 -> -9729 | 9736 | 6.7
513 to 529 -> -4414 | 4419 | 5.2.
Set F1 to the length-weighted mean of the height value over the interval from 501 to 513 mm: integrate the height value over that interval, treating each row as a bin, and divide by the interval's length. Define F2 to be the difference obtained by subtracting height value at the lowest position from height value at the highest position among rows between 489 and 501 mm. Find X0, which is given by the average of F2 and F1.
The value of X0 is 142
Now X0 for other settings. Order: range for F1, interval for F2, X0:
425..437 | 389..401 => 126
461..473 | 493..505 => 128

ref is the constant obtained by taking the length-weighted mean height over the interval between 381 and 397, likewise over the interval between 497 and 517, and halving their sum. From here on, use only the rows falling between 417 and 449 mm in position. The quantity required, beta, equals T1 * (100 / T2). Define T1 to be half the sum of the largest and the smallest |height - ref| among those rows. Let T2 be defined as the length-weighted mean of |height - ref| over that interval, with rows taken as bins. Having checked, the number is 120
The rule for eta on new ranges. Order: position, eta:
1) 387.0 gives 245.8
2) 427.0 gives 257.7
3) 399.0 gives 251.1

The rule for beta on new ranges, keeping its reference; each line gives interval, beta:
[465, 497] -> 155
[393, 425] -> 106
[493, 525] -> 111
